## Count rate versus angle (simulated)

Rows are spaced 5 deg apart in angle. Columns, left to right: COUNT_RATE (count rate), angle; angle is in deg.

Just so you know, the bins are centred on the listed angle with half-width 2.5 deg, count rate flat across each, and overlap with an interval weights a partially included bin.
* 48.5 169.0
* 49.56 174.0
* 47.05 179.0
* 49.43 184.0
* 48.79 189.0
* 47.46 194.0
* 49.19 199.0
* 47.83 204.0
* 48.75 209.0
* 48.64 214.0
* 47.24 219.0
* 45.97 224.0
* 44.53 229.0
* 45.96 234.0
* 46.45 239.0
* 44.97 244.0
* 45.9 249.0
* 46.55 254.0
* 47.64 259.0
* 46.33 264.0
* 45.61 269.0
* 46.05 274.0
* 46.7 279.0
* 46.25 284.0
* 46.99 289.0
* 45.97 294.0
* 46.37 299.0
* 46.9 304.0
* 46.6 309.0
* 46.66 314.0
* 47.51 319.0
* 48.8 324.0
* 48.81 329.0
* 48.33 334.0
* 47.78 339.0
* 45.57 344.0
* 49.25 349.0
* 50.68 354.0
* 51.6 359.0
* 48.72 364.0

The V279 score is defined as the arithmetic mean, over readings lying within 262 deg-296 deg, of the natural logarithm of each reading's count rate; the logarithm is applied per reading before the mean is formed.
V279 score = 3.83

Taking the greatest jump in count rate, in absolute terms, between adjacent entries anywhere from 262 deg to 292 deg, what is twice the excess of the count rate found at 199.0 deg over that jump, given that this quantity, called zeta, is 96.9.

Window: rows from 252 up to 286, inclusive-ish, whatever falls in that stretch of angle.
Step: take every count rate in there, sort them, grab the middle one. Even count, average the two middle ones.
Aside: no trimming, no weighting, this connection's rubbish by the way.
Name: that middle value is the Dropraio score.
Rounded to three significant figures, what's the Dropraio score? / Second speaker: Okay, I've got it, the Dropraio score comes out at 46.3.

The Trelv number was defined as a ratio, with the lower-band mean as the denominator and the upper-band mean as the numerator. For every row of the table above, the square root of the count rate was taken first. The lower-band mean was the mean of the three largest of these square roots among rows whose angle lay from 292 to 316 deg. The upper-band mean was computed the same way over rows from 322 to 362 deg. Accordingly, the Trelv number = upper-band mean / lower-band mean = 1.04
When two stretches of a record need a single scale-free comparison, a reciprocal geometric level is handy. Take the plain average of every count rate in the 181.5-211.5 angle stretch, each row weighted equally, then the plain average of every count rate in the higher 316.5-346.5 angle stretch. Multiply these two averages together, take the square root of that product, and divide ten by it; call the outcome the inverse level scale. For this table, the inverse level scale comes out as 0.208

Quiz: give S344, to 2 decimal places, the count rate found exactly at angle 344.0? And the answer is 45.57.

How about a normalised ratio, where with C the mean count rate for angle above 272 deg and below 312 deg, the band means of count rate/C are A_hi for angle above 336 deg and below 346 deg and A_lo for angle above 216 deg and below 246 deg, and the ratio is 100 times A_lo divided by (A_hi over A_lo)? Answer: 97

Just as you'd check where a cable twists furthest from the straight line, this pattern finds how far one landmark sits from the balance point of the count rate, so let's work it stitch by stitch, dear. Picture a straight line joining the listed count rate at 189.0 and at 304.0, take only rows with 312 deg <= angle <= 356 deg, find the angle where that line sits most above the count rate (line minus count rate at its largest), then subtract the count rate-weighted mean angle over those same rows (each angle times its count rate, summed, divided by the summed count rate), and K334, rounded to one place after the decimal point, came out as 9.8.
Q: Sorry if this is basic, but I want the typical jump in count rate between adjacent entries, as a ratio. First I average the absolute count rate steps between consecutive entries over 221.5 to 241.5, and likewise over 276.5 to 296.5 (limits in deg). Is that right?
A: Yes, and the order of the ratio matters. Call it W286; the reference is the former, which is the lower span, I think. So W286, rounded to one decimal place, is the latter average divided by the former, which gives 0.7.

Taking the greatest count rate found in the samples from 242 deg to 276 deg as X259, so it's 47.64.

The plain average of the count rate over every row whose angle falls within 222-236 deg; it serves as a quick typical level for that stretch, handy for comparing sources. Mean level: 45.5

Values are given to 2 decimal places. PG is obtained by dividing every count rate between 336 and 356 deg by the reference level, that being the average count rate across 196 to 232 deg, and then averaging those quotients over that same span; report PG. 1.02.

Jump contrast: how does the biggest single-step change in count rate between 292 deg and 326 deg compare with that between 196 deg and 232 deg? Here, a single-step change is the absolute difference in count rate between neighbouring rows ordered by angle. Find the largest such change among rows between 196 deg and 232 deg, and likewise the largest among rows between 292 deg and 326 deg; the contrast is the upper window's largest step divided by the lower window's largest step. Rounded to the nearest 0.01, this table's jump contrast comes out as 0.90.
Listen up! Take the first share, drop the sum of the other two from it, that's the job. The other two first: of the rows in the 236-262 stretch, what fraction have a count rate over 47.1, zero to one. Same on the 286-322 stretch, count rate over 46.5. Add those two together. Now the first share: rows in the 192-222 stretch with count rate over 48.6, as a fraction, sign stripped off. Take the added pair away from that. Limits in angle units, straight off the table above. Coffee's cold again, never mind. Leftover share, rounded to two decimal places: -0.41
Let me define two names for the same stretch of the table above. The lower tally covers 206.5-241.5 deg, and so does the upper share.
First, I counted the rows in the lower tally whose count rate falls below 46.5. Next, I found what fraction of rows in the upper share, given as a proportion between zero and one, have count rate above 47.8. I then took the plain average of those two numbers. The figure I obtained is 2.1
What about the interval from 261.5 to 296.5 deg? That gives 2.5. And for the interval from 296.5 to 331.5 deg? 0.6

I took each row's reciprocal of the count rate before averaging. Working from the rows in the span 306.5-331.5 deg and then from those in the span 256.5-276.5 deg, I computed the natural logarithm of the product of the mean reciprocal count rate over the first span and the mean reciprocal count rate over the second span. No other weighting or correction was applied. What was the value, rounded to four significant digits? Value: -7.701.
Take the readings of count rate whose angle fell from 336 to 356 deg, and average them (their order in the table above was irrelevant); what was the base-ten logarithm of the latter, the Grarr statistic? 1.68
